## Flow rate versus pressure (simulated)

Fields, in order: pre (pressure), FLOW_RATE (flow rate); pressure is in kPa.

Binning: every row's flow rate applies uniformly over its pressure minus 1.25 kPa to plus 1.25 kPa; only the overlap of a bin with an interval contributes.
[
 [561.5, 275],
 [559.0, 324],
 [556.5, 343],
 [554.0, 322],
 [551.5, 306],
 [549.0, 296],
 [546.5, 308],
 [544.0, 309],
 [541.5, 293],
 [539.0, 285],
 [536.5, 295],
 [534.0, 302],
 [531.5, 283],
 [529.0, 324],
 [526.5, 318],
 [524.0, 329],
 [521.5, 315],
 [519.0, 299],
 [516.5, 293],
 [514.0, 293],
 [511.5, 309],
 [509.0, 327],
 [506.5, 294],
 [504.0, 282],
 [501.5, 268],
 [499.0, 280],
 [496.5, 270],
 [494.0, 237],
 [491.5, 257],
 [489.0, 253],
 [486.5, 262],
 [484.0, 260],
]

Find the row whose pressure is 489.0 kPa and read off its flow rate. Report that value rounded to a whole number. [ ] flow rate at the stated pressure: 253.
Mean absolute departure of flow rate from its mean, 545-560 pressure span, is 13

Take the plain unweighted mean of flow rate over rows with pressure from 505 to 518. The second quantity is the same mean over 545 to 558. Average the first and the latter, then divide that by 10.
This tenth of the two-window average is 30.9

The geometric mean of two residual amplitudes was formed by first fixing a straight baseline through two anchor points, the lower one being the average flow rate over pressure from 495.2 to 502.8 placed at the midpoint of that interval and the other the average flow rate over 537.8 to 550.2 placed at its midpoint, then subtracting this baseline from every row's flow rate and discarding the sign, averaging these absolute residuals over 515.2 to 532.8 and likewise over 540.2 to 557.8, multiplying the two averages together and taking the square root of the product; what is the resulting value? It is 17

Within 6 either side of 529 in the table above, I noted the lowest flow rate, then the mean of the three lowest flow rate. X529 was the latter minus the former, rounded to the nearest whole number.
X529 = 18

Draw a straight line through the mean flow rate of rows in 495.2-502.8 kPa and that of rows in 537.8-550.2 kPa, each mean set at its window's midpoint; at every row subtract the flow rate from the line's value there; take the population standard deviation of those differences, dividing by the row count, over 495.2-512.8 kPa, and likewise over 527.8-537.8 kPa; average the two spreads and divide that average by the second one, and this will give 1.06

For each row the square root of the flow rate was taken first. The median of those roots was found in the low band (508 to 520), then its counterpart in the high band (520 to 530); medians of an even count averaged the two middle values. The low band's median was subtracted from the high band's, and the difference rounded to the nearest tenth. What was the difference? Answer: 0.6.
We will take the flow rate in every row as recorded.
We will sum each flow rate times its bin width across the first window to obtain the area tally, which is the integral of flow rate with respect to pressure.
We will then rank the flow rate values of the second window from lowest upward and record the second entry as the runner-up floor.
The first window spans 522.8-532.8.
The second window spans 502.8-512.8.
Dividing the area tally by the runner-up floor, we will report 10.7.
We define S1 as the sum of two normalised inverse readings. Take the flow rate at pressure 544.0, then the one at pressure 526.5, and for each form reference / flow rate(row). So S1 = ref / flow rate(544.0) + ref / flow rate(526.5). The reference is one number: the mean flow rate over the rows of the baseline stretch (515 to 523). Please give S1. 1.93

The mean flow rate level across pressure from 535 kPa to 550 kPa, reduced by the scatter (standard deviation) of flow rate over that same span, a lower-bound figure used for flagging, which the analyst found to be 289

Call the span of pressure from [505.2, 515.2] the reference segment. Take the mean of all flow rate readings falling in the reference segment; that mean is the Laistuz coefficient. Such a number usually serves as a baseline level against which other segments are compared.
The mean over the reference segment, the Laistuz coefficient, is 306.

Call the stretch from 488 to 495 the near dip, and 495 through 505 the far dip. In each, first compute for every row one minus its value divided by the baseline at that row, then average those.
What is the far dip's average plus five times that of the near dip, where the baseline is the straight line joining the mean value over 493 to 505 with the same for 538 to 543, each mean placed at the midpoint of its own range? 0.25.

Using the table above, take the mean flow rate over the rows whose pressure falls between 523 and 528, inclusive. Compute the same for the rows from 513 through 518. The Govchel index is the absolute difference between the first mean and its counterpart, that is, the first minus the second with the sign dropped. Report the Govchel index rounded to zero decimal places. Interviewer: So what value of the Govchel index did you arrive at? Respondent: 30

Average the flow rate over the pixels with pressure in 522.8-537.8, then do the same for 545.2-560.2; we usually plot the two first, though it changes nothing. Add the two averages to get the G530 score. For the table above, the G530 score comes 625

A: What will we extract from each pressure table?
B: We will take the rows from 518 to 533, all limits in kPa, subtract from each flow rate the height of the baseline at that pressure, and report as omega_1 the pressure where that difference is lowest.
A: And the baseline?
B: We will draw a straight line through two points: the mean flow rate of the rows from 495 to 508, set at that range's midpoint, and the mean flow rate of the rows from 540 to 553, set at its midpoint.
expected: 531.5 kPa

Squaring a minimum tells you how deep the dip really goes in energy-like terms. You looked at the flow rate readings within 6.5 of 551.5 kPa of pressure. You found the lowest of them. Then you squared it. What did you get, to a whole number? 87616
